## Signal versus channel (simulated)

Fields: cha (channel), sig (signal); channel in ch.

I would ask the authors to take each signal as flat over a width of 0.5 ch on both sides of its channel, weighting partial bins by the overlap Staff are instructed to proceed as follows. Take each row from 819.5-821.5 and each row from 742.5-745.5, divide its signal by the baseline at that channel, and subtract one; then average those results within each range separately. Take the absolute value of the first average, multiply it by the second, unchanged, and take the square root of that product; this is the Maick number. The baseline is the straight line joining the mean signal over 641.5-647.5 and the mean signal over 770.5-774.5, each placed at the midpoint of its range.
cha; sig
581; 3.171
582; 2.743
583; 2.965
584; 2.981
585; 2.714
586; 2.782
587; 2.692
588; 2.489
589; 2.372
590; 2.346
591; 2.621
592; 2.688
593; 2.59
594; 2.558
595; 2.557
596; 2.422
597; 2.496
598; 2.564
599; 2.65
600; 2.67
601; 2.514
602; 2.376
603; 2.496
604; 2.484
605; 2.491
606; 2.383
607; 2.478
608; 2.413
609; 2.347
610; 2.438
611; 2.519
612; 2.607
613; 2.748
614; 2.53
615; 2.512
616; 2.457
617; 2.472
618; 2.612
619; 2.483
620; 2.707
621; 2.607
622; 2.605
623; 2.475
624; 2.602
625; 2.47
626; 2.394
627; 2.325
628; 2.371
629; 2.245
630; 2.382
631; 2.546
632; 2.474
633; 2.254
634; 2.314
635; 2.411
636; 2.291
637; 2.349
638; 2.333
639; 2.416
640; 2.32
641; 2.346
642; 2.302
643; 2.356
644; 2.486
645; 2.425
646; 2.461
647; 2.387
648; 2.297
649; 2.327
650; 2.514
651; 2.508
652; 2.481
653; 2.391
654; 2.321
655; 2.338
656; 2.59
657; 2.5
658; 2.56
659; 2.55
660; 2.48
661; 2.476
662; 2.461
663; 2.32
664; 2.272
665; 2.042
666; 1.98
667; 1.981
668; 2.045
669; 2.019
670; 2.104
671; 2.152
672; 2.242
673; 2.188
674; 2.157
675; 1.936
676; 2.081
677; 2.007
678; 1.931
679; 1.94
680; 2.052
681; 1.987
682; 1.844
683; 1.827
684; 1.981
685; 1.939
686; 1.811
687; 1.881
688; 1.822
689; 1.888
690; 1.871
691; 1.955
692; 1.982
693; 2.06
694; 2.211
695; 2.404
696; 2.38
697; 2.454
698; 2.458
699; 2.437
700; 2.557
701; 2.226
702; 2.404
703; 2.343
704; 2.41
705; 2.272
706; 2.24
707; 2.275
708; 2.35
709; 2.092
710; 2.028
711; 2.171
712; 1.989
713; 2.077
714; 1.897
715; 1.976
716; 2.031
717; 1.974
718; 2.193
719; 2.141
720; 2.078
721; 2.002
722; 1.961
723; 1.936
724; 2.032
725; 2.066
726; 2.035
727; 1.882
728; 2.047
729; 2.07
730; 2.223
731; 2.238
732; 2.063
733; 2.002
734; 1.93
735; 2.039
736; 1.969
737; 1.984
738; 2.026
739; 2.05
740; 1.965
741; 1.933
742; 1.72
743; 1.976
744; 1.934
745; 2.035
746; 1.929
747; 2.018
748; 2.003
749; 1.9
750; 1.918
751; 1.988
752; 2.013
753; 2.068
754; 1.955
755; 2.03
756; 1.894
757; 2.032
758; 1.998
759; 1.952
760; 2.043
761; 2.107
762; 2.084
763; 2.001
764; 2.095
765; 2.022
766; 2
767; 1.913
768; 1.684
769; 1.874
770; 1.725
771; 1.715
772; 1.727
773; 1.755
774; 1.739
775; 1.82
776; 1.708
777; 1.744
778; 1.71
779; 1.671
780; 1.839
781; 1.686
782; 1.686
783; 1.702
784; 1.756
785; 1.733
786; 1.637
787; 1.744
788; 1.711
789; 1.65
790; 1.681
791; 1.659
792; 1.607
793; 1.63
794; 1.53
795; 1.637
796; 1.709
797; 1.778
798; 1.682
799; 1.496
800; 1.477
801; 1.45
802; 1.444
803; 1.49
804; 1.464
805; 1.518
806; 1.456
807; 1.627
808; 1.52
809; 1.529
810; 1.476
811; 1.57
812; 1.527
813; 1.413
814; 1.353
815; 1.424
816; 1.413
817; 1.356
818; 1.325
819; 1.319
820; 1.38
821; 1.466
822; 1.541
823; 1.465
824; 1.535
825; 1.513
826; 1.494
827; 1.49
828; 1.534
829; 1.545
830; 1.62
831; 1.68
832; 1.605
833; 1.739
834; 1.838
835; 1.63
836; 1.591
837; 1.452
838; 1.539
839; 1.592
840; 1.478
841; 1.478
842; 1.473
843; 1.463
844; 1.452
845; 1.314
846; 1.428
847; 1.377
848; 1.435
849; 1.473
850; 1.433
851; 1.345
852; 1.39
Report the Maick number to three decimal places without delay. 0.046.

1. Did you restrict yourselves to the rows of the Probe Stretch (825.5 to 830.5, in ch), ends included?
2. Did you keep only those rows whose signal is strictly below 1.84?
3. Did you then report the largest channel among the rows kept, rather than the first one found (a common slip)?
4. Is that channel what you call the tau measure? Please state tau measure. 830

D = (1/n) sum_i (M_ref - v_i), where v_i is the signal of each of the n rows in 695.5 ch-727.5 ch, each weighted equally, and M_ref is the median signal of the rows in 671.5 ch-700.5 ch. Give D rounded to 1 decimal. -0.2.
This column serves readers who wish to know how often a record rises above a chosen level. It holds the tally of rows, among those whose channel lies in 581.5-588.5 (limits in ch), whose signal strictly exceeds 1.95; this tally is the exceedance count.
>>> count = 7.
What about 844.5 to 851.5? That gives 0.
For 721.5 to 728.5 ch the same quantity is 5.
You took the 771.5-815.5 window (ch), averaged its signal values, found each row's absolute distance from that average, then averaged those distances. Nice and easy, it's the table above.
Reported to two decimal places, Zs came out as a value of 0.11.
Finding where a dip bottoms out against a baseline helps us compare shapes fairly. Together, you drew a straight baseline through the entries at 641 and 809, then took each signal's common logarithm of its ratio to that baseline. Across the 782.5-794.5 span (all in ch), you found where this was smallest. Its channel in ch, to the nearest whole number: 794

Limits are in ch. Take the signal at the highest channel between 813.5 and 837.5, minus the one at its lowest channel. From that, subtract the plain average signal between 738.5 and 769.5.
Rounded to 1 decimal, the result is -1.9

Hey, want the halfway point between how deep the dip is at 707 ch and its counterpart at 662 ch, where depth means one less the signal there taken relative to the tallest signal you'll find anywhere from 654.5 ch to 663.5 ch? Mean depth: 0.1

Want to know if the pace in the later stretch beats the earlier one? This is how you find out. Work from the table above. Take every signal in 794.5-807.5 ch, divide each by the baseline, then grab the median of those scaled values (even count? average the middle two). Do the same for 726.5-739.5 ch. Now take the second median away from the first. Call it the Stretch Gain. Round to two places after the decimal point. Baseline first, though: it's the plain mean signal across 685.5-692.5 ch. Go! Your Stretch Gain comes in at -0.29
